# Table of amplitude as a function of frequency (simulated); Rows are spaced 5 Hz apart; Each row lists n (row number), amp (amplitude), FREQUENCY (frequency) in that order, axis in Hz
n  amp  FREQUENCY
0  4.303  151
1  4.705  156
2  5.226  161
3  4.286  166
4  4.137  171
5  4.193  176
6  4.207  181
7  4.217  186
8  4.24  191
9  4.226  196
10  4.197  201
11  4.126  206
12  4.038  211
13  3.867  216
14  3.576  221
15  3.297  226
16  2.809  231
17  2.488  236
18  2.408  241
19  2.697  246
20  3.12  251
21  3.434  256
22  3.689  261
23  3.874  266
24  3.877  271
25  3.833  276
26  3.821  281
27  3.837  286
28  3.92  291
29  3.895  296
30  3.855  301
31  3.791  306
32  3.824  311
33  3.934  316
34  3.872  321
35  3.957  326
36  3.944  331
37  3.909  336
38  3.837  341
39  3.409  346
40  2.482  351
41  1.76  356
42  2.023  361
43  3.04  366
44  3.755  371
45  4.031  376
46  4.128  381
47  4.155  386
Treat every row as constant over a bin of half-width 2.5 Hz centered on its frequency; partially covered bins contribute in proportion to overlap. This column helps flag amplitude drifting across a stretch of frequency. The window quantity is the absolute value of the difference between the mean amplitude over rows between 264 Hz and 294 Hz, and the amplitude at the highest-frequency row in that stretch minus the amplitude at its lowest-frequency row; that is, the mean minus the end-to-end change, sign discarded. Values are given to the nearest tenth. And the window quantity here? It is 3.8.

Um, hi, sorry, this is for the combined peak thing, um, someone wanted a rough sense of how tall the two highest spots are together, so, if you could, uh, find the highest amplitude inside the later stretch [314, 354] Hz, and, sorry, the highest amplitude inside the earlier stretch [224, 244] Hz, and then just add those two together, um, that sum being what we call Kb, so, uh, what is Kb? 7.3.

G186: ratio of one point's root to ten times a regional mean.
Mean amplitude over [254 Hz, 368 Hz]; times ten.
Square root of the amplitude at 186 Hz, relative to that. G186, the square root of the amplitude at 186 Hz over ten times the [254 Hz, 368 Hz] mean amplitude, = 0.0577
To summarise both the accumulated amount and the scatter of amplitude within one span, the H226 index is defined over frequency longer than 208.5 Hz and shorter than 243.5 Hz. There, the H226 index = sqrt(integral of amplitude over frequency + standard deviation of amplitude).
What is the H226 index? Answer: 10.6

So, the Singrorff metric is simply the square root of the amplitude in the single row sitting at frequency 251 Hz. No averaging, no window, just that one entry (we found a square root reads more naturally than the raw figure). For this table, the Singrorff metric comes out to 1.77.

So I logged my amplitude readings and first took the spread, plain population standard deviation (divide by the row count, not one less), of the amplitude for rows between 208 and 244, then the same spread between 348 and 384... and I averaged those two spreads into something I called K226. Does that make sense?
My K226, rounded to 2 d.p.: 0.75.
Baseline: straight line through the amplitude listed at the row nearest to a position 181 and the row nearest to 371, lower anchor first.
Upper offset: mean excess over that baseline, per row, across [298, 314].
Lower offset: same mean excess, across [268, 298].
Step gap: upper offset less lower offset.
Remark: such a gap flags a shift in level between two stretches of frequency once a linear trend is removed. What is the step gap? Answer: 0.0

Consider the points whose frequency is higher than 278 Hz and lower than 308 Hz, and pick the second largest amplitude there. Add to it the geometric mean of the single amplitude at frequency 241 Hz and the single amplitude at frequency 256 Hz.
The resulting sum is 6.77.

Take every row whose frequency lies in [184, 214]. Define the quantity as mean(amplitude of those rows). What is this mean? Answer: 4.2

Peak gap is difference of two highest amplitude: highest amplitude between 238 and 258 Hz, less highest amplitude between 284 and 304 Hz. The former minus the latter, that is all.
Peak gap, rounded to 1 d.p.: -0.5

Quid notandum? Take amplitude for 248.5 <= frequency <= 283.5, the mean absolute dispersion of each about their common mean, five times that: 1.1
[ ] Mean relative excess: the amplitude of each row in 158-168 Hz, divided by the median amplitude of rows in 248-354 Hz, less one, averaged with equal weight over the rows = 0.24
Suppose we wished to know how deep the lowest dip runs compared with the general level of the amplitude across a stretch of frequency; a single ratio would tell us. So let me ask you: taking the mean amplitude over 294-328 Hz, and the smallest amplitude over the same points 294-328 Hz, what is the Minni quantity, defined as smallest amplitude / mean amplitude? 1.0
